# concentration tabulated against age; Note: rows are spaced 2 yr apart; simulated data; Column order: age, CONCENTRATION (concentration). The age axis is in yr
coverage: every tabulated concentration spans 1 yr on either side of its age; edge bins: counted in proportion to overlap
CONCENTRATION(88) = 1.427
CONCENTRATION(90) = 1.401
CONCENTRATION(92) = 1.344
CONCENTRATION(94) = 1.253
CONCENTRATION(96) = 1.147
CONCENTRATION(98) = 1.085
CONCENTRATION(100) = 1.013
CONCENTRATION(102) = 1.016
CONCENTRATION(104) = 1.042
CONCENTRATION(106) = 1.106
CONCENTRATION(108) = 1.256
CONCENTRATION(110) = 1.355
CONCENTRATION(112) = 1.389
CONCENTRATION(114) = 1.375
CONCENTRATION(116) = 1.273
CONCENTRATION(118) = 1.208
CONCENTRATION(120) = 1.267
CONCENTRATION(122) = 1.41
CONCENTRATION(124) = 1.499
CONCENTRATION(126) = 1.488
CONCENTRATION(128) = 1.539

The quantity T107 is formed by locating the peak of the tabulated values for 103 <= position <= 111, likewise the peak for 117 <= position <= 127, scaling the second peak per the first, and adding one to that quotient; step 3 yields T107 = 2.11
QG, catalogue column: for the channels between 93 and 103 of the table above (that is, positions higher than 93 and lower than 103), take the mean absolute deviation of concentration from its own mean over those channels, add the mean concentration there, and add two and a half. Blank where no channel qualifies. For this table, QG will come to 3.68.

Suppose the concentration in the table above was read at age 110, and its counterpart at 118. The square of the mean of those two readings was 1.64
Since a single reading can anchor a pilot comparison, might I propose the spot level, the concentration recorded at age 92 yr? 1.344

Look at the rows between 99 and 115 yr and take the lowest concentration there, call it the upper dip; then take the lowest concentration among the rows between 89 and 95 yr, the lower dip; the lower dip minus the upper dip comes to 0.24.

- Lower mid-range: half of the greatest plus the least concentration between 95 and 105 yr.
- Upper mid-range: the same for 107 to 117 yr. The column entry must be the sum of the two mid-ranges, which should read 2.40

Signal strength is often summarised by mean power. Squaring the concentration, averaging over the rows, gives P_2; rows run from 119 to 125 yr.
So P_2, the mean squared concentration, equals 1.95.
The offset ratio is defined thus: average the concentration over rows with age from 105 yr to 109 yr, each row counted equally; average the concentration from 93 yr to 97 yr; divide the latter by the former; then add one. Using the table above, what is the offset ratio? 2.02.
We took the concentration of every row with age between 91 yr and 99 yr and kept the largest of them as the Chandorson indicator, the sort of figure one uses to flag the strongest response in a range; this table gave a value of 1.344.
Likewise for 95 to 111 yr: 1.355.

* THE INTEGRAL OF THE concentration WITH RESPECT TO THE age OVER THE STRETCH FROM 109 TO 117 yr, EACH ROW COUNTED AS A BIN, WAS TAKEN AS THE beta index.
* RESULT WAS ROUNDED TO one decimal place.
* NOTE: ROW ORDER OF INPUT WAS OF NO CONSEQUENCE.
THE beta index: 10.8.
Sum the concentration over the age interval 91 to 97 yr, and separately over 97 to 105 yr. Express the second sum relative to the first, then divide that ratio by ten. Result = 0.111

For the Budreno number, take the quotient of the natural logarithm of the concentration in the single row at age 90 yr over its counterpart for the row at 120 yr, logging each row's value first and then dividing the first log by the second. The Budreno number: 1.42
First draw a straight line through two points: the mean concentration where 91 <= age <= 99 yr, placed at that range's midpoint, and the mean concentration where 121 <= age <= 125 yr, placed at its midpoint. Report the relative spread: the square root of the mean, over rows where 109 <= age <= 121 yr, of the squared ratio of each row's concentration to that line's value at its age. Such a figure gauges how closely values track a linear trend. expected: 0.95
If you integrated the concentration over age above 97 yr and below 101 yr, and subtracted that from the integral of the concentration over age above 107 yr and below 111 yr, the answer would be 1.0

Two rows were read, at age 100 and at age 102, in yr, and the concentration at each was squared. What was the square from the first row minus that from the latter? 0.0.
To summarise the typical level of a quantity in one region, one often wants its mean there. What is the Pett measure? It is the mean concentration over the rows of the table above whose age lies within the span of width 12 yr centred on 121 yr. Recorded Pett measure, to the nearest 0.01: 1.36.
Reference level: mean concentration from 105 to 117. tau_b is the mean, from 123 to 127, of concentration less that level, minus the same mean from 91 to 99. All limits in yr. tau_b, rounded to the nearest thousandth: 0.286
